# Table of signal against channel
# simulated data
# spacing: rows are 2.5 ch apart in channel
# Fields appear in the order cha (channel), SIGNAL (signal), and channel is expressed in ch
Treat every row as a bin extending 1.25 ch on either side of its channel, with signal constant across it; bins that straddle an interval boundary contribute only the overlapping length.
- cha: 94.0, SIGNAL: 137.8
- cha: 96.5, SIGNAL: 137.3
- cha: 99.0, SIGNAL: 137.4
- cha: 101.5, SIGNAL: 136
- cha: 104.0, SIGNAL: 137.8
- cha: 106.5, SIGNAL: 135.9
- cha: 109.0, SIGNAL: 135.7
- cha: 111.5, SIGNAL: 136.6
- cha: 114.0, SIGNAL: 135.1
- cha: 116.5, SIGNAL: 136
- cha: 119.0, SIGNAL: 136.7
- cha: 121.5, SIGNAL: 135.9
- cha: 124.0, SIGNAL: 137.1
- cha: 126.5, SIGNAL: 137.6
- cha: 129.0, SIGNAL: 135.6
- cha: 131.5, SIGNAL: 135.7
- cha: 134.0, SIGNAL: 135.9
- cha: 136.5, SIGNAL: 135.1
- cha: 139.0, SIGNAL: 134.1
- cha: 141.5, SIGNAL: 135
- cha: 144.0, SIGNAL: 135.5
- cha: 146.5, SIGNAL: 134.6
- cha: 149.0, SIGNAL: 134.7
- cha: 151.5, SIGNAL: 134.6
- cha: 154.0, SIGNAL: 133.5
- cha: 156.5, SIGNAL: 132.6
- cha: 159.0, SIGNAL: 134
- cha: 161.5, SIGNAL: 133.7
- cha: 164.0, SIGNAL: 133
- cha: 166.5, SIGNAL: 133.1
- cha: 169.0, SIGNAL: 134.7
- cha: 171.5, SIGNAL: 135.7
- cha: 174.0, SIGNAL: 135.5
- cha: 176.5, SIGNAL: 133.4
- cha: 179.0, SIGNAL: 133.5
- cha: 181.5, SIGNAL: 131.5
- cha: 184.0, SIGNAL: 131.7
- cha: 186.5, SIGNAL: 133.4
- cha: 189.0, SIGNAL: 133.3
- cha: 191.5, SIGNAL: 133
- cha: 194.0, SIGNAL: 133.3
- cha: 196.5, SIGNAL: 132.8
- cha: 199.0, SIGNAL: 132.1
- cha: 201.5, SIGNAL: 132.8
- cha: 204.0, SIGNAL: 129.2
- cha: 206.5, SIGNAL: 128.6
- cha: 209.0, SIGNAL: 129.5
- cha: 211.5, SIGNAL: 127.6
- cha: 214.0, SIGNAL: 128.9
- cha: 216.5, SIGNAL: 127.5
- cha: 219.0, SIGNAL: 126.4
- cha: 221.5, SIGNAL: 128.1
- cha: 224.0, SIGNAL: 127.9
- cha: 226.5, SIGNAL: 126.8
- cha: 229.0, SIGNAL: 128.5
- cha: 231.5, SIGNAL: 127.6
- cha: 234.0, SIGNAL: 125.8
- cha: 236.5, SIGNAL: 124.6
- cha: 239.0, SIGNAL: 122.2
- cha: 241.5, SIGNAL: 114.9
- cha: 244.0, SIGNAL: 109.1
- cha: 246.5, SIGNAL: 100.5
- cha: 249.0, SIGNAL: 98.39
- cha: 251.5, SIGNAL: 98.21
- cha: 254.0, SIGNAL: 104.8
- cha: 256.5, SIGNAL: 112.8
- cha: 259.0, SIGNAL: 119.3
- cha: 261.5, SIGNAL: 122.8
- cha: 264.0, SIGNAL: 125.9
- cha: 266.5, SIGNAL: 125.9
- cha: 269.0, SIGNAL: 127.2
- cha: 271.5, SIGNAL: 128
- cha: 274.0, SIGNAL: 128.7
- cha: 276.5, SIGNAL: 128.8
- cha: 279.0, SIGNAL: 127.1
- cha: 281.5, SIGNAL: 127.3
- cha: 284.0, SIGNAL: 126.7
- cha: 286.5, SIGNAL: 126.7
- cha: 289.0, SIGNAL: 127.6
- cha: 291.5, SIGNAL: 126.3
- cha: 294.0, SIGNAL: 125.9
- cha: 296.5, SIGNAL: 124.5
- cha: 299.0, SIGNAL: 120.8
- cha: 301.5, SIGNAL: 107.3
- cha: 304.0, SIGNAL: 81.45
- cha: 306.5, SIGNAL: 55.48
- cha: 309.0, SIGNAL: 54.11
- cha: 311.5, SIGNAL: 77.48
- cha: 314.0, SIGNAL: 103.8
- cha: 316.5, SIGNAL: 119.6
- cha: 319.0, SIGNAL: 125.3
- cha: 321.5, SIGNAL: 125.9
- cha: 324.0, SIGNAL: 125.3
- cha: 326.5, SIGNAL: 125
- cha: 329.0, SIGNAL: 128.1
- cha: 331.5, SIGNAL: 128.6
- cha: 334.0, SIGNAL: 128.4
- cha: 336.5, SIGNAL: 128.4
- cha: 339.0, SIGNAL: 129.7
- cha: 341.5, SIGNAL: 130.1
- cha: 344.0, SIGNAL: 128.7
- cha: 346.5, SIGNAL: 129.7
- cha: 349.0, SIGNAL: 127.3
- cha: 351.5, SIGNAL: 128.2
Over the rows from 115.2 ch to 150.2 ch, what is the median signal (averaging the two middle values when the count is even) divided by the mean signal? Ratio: 1.00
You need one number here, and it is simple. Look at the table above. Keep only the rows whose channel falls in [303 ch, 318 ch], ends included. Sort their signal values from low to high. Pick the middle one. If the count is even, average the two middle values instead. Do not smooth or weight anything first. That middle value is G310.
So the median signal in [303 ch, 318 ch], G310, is 79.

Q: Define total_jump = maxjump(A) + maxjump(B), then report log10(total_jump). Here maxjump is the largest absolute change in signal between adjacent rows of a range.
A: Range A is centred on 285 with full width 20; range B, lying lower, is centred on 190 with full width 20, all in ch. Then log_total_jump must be 0.53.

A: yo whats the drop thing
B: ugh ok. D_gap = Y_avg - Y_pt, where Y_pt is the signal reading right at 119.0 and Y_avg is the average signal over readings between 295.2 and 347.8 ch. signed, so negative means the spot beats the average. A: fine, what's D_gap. -23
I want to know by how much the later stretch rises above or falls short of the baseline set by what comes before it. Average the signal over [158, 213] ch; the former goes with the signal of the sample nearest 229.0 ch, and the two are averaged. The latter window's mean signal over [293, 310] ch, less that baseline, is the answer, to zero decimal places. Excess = -35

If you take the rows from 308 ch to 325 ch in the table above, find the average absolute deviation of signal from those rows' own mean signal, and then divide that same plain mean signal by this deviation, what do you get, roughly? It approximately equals 5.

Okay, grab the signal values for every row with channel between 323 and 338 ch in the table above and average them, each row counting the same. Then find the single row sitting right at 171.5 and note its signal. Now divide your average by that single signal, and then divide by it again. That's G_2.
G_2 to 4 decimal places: 0.0069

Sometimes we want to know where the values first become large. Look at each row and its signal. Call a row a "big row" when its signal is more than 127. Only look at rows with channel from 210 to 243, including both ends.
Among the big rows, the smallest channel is 211.5 ch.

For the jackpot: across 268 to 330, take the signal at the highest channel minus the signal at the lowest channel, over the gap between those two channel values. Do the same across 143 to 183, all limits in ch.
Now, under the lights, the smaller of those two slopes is -0.107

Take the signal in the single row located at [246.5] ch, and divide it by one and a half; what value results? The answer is 67.0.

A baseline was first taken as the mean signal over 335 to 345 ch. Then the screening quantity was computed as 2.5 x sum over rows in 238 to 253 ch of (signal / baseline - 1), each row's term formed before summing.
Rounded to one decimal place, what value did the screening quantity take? -2.6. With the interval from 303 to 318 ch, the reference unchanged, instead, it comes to -5.5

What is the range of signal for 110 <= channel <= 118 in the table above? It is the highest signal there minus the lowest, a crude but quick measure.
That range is 1.5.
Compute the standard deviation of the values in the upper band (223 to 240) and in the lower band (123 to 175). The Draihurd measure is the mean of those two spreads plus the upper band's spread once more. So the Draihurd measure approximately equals 4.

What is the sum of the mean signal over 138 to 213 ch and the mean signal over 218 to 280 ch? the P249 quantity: 253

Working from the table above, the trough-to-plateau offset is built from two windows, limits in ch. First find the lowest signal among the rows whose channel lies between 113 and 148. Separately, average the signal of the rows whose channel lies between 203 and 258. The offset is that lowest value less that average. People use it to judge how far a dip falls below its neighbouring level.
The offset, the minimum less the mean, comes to 14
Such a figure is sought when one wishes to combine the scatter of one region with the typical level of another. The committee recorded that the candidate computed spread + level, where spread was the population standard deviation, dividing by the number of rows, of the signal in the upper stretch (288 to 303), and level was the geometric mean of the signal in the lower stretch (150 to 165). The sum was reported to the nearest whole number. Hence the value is 141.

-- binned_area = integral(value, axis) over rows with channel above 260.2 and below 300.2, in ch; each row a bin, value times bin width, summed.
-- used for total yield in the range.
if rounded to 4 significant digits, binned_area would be 5050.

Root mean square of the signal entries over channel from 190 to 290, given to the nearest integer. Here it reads 124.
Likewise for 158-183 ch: 134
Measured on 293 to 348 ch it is 116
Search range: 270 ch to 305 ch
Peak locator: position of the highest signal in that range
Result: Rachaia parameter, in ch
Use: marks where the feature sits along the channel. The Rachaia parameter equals 276.5 ch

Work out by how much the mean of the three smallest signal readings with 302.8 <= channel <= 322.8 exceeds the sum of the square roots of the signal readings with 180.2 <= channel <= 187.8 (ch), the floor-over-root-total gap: 28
